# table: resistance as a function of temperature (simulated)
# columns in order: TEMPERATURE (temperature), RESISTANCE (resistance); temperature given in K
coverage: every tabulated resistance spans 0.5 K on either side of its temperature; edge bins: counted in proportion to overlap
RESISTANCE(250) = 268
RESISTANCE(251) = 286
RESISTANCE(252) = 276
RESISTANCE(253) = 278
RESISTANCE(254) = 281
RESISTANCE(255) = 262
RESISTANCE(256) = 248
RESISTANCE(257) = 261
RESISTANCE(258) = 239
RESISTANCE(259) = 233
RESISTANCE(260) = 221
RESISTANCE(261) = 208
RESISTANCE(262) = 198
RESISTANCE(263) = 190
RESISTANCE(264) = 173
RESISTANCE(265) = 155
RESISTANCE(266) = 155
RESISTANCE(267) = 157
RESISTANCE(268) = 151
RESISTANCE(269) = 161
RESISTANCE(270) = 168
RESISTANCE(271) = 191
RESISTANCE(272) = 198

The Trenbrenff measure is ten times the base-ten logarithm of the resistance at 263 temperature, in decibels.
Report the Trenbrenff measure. 22.8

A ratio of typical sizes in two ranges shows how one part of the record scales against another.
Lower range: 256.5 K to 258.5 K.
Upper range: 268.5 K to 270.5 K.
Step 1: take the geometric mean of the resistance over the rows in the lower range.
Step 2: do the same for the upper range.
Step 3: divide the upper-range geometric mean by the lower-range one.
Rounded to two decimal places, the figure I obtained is 0.66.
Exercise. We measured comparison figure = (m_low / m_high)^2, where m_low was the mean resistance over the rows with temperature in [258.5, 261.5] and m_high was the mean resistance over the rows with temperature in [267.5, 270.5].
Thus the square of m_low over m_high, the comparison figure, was 1.90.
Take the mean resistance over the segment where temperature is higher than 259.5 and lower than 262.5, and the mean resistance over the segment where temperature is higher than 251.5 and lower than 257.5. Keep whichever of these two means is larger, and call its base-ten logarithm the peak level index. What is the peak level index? 2.43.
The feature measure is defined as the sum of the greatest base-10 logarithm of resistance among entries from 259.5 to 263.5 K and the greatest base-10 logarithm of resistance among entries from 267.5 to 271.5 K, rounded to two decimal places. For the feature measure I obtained 4.63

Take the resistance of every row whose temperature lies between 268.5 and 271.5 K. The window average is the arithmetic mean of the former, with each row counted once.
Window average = 173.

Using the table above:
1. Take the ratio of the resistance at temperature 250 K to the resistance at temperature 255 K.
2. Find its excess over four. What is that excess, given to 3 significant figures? -2.98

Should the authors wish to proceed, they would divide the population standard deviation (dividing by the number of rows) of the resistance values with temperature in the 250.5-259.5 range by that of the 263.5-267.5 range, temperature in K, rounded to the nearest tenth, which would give 2.4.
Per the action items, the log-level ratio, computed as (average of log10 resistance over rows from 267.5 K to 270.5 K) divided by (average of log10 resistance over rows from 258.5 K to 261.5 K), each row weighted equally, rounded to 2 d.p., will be 0.94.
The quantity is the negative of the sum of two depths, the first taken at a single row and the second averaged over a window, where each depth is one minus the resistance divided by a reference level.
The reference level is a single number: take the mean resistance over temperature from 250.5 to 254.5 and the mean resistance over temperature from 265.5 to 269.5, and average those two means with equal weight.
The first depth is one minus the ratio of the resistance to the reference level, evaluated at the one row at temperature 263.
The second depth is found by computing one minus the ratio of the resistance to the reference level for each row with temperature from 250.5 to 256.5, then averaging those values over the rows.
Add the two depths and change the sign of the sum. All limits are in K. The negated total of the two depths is 0.12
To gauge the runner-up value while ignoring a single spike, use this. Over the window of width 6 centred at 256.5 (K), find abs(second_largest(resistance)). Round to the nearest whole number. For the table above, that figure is 262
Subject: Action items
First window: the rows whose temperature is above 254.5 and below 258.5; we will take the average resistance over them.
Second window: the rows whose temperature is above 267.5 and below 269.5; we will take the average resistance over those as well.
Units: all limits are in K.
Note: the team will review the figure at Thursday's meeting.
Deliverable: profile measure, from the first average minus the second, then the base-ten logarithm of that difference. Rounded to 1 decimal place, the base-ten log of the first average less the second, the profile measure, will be 2.0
